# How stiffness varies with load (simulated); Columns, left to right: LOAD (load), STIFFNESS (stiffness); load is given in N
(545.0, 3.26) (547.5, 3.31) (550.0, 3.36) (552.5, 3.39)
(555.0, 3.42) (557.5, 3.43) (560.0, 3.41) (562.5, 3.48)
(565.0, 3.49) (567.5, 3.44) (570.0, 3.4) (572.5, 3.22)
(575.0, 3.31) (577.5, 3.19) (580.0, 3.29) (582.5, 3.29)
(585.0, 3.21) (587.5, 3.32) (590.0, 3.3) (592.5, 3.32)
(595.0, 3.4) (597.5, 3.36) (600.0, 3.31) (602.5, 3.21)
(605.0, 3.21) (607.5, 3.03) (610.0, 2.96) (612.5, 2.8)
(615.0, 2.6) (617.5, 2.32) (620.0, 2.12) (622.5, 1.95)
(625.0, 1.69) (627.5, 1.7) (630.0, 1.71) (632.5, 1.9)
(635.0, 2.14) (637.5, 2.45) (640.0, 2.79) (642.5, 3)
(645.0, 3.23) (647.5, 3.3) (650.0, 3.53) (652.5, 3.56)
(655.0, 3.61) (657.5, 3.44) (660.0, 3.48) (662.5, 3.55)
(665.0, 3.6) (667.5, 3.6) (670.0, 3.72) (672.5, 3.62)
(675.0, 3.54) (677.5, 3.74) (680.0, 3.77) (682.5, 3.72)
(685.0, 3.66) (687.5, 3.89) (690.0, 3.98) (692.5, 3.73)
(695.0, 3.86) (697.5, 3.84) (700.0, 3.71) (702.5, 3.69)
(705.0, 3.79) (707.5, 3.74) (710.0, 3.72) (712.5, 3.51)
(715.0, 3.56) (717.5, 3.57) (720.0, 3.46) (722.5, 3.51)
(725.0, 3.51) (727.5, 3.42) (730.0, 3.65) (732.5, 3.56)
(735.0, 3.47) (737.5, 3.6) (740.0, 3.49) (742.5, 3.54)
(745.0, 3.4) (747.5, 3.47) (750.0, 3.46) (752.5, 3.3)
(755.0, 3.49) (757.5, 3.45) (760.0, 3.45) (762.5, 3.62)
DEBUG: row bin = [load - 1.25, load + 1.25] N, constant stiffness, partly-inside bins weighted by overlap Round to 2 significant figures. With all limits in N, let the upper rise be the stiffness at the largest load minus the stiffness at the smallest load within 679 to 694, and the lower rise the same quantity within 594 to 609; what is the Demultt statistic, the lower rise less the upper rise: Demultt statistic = -0.33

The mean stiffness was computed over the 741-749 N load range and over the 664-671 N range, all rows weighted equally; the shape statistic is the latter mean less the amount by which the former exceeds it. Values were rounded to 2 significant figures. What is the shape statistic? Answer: 3.8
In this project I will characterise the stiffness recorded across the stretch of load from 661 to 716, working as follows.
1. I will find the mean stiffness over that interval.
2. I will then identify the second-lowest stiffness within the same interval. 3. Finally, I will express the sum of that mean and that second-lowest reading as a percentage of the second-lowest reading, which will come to 205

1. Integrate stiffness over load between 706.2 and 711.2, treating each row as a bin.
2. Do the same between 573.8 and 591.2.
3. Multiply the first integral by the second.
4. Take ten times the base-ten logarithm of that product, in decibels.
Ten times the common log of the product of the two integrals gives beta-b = 30.3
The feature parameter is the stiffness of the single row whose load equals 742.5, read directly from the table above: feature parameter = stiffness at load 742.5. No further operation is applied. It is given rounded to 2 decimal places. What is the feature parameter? 3.54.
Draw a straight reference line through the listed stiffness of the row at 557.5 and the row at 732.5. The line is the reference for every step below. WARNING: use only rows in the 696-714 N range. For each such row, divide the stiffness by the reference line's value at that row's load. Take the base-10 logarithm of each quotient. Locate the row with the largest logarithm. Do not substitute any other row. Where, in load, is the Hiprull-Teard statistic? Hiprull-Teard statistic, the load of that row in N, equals 697.5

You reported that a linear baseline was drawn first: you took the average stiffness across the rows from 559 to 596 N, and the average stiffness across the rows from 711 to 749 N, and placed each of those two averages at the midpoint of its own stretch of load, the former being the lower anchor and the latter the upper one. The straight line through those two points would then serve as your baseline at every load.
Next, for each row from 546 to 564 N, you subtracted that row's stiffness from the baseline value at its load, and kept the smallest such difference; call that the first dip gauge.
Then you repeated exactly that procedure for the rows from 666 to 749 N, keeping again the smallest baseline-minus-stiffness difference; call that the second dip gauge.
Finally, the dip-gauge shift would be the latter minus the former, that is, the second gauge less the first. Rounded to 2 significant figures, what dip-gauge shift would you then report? -0.35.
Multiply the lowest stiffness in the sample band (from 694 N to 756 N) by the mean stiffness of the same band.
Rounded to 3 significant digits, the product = 11.8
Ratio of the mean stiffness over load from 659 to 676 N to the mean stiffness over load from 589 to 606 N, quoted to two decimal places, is 1.09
